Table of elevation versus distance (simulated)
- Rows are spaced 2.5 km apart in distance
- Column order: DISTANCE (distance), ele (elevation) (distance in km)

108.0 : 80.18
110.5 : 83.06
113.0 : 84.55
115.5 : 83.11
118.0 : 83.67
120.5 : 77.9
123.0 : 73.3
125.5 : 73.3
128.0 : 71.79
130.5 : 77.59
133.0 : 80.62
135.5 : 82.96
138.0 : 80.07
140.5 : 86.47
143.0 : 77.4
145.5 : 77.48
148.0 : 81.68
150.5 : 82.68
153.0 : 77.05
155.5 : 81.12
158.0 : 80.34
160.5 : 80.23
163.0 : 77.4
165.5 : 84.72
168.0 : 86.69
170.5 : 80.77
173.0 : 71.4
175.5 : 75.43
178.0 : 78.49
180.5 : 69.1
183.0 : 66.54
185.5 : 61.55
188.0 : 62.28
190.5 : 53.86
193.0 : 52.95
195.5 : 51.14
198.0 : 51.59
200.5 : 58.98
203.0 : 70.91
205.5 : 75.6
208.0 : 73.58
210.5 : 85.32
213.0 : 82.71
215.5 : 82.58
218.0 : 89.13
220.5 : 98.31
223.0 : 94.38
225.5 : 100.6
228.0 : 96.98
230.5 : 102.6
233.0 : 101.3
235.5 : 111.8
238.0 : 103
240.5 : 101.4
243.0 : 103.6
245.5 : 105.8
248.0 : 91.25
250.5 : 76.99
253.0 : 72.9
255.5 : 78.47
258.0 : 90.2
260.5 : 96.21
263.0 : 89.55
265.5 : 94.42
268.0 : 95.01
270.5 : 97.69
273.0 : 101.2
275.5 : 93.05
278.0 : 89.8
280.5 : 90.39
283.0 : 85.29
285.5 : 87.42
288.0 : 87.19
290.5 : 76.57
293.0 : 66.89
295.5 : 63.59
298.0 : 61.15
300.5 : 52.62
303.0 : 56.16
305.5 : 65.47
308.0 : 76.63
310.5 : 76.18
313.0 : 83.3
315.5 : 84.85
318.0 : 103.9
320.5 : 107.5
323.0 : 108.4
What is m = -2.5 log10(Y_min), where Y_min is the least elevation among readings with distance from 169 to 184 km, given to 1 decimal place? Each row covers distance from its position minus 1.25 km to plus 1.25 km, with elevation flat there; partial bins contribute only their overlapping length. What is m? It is -4.6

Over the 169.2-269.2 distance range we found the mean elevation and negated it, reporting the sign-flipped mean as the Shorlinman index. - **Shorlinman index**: -82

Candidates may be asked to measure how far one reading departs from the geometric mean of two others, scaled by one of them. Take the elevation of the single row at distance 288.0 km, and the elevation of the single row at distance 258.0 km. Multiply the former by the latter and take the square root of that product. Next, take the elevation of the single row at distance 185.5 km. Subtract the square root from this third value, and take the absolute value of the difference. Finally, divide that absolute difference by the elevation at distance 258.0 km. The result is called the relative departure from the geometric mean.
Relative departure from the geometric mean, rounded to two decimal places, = 0.30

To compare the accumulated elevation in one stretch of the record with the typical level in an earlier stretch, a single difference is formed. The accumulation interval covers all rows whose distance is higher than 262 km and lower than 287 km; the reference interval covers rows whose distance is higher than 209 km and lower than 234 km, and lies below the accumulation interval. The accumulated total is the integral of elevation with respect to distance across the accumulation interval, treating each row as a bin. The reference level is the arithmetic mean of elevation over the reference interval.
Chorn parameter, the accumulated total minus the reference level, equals 2216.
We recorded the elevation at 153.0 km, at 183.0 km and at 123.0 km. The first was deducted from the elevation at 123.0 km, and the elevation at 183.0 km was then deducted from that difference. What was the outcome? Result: -70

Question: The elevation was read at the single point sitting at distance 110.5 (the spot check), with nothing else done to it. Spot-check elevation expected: 83.06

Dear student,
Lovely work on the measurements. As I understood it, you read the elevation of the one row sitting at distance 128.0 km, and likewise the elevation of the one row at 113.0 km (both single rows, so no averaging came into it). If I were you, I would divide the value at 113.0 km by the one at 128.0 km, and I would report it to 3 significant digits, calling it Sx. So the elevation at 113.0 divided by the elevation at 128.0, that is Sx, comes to 1.18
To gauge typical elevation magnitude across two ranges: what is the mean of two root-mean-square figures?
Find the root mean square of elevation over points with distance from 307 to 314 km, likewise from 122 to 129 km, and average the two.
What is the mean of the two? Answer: 75.8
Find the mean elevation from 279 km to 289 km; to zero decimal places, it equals 88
